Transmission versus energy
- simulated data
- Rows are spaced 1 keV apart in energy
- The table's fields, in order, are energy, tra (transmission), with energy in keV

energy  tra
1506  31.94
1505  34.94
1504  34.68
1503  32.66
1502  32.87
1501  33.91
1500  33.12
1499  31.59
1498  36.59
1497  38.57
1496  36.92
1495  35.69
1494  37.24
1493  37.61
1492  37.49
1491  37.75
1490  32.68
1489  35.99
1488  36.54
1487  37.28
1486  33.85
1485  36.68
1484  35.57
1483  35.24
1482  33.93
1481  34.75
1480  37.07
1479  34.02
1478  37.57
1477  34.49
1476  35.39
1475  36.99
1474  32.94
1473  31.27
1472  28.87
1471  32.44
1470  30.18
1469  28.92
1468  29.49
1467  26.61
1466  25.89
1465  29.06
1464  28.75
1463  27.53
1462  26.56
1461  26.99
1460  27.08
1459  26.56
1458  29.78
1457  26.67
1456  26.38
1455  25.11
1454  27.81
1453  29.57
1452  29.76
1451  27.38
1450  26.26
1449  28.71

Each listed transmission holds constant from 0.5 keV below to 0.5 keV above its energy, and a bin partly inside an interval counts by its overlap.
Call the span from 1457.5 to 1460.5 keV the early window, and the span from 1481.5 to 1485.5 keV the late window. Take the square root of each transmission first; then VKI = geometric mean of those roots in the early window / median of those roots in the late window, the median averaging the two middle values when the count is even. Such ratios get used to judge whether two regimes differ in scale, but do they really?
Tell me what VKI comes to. 0.886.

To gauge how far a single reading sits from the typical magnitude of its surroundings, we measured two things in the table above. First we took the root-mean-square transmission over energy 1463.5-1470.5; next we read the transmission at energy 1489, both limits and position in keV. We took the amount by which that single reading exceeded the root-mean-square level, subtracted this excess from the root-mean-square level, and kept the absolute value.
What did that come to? 20.9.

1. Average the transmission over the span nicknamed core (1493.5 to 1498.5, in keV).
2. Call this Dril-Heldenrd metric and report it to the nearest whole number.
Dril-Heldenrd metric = 37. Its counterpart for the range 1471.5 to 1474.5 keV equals 31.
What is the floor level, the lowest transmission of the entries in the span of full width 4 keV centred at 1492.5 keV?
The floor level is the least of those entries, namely 37.24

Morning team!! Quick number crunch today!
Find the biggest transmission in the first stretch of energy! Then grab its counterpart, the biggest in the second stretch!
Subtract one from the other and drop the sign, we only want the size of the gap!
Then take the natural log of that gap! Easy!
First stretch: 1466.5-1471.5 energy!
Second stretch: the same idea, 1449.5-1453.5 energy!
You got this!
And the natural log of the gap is 1.0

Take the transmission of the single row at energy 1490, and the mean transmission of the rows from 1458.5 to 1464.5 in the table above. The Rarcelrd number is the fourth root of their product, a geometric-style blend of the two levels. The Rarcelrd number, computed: 5.46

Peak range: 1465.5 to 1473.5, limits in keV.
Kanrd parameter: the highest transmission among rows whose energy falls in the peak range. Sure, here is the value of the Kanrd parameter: 32.44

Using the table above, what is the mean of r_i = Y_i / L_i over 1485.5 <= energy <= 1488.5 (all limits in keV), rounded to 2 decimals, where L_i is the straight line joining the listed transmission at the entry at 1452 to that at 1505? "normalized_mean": 1.08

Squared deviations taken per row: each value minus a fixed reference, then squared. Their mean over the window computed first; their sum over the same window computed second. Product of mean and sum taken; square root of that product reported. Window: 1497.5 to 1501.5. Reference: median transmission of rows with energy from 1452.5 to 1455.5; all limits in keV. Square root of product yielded 78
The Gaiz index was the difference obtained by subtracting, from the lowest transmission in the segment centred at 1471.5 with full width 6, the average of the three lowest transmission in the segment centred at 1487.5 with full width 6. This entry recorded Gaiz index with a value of -5.3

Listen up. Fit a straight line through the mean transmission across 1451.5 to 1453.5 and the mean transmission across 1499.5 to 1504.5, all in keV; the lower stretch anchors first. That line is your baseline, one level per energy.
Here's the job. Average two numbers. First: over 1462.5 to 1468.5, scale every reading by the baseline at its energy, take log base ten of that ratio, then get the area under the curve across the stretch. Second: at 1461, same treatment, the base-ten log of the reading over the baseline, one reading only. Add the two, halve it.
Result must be -0.15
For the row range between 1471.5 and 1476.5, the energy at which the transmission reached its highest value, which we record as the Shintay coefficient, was 1475 keV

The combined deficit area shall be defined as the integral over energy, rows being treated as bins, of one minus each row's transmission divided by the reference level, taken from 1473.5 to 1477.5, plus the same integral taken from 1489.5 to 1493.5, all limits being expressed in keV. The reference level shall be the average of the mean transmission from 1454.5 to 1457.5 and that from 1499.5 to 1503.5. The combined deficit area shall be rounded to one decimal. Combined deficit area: -1.6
